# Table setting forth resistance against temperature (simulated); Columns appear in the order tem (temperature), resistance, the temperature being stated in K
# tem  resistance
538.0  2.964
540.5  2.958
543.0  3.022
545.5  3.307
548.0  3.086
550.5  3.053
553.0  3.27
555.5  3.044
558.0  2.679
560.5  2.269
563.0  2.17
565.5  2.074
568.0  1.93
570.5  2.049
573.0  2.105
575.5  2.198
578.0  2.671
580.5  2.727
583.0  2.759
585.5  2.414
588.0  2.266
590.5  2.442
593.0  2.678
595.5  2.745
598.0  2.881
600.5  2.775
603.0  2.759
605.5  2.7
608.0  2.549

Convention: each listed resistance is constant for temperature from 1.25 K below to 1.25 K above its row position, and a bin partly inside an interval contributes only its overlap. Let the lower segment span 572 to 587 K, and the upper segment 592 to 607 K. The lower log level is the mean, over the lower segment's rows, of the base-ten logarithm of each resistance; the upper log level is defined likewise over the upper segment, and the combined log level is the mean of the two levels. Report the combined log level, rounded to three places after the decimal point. 0.416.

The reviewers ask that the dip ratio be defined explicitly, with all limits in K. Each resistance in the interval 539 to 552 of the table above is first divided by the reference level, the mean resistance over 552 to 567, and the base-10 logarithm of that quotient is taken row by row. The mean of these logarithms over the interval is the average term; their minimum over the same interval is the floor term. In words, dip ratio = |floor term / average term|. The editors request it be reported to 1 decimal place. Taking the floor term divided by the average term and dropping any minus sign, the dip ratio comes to 0.8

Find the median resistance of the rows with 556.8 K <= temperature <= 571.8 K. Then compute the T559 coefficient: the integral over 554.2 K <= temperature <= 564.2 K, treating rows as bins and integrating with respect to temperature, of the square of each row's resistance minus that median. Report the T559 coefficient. 3.0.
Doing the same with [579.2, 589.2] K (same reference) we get 2.2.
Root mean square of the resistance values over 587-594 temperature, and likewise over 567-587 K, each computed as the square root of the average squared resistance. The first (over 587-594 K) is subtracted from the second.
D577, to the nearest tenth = -0.1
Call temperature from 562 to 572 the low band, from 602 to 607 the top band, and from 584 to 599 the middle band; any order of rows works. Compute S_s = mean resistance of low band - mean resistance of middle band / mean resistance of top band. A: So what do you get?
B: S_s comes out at 1.11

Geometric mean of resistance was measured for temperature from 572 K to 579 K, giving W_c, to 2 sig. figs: 2.3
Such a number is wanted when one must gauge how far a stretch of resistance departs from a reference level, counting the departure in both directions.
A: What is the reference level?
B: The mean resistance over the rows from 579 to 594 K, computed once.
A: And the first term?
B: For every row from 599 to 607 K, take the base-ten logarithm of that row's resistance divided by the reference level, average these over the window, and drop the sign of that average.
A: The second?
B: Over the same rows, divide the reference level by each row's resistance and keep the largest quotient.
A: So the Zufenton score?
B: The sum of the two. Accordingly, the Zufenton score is 0.98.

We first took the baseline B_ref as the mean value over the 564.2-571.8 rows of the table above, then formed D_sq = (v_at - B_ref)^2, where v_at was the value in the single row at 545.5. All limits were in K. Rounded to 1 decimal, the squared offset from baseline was 1.7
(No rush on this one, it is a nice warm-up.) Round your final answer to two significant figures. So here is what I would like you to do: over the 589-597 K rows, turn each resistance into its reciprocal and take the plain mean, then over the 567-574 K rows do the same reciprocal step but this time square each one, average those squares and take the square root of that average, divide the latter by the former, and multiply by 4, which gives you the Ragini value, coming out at 5.2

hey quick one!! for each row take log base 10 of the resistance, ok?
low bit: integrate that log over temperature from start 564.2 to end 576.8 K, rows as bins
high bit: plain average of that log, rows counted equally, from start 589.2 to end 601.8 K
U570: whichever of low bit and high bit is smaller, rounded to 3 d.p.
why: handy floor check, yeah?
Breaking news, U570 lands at 0.431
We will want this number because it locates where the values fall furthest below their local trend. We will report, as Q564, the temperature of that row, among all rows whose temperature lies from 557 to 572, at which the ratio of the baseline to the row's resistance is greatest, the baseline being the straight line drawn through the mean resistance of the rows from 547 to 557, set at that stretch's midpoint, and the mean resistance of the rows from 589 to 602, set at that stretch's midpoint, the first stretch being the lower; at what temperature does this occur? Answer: 568.0 K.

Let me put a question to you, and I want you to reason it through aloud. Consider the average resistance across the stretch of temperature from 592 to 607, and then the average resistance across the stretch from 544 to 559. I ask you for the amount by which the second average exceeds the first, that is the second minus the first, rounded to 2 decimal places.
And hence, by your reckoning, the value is 0.32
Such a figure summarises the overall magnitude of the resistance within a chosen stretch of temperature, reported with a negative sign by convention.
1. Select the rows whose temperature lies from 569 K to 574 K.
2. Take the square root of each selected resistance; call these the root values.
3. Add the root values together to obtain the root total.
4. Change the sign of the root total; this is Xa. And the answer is -2.88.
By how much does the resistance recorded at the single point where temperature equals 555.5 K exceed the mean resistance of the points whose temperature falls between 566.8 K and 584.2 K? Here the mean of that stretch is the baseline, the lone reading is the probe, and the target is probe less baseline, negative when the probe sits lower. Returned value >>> 0.70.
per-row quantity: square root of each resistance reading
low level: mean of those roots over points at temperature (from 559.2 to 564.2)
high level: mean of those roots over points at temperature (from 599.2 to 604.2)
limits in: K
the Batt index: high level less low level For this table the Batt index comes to 0.17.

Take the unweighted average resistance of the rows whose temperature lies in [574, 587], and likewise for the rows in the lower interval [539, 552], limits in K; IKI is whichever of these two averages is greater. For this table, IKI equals 3.09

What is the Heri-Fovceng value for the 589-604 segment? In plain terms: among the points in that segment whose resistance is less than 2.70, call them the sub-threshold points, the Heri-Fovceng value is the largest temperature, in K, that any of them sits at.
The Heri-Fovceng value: 593.0 K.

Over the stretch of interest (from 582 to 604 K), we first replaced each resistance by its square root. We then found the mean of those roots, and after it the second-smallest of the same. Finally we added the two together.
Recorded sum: 3.18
